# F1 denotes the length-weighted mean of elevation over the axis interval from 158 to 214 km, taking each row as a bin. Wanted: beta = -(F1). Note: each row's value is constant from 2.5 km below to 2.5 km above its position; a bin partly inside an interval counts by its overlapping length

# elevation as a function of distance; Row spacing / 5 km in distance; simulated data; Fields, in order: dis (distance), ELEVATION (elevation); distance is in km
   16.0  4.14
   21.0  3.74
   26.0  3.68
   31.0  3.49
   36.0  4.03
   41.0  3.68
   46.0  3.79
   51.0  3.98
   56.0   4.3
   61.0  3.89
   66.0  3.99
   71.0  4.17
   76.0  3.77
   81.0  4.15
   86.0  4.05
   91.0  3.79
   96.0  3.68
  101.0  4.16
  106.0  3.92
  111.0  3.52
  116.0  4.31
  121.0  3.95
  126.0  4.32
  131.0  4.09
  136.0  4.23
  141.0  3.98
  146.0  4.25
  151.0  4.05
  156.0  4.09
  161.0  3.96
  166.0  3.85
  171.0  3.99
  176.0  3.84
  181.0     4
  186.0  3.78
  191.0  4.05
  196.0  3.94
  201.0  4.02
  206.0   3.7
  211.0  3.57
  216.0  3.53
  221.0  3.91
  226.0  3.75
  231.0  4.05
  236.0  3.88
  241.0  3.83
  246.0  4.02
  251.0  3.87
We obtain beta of -3.88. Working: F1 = 3.88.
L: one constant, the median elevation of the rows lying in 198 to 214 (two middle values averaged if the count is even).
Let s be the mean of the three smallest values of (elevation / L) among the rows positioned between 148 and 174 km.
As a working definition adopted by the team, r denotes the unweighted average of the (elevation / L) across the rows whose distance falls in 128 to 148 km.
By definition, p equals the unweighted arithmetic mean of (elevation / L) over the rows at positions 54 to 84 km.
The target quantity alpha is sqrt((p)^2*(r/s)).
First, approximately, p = 1.09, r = 1.12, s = 1.063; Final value 1.12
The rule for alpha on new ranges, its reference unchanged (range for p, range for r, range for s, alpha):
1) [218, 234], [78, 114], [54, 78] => 1.06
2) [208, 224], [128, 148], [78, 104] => 1.03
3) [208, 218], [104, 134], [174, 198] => 0.98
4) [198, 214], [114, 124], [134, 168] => 1.04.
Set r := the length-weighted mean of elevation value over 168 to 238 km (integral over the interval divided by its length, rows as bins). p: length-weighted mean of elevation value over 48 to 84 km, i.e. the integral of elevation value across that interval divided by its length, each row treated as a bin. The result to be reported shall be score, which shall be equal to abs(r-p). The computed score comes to 0.175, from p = 4.03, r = 3.86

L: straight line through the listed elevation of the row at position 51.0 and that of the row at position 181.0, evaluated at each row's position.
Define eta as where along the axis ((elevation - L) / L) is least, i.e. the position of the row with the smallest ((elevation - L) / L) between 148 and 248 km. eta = 216.0 km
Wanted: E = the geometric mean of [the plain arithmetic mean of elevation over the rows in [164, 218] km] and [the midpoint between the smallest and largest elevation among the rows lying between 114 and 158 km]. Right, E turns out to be 3.99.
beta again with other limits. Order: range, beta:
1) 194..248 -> -3.83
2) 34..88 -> -3.98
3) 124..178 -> -4.06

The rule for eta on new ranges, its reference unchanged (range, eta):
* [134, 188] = 186.0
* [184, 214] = 211.0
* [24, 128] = 31.0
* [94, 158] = 111.0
